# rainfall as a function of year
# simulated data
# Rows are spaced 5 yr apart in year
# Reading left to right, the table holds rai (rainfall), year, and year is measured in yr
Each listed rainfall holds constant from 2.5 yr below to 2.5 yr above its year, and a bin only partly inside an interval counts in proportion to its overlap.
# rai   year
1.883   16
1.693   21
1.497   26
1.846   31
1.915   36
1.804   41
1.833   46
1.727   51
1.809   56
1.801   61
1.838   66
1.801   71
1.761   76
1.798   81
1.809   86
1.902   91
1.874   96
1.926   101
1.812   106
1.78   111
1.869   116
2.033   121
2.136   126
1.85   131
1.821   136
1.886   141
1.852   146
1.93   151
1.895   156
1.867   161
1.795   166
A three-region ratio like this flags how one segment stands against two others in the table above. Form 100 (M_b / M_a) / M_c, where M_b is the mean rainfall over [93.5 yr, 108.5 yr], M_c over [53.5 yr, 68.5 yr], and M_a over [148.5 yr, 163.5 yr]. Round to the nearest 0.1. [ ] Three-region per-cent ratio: 54.3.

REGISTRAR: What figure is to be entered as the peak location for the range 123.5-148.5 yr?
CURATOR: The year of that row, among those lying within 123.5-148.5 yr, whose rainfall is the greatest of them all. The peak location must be 126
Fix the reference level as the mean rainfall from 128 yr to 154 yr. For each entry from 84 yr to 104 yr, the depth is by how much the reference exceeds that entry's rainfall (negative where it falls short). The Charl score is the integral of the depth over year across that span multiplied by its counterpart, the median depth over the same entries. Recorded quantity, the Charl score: 0.00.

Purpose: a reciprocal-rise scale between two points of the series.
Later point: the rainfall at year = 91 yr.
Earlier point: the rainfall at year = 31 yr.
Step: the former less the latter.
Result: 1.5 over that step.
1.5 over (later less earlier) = 27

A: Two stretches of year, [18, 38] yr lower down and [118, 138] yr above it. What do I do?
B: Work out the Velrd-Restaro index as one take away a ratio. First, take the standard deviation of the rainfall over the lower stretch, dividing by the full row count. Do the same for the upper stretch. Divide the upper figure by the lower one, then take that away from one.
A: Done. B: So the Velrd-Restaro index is 0.2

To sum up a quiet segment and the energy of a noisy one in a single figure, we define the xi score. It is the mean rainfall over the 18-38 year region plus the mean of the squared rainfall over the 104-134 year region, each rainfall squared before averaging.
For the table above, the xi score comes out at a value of 5.4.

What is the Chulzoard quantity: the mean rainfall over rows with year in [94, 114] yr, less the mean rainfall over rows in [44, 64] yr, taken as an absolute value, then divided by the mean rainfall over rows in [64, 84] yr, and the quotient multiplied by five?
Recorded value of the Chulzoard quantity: 0.15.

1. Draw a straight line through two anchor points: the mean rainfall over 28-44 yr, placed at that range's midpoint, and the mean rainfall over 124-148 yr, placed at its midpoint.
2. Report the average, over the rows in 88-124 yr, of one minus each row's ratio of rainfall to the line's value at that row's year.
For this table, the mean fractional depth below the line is 0.00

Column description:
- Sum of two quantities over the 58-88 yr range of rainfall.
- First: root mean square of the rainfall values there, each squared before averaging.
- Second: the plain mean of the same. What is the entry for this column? 3.60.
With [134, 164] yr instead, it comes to 3.75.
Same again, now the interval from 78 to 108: 3.71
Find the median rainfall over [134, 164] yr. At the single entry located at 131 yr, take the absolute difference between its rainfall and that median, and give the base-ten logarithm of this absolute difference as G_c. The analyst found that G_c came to -1.58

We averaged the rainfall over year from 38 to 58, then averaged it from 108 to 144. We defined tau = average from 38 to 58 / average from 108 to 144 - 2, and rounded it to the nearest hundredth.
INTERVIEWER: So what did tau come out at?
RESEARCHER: -1.06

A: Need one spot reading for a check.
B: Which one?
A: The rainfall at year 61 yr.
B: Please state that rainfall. 1.801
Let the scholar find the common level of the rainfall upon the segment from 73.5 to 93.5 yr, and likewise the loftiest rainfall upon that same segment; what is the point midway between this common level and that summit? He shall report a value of 1.86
